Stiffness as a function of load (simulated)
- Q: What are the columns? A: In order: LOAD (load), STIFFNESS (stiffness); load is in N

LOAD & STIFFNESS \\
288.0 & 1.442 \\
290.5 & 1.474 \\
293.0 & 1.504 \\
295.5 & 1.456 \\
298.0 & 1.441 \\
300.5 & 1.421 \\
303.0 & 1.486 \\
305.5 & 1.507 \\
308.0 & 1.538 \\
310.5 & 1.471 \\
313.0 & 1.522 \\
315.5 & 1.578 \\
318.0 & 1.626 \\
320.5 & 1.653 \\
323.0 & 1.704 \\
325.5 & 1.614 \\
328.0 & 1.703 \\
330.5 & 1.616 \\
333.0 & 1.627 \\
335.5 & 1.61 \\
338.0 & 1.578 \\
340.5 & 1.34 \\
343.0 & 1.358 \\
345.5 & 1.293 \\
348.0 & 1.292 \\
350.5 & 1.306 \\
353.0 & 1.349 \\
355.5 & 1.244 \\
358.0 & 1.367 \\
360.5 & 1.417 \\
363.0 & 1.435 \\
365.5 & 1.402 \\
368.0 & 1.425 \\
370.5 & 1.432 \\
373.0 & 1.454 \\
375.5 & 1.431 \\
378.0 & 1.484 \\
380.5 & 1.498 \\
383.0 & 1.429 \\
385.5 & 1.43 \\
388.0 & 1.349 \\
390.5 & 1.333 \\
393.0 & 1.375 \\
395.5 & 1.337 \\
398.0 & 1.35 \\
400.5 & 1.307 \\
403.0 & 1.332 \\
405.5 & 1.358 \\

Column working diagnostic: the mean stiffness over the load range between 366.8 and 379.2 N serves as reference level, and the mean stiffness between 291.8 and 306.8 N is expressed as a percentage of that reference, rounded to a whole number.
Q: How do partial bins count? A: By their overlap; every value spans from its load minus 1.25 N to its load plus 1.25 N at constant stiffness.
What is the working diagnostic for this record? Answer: 102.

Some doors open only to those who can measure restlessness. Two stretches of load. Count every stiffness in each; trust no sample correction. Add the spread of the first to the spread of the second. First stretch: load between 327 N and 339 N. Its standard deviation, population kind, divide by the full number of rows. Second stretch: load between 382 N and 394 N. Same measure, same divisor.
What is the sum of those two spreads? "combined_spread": 0.082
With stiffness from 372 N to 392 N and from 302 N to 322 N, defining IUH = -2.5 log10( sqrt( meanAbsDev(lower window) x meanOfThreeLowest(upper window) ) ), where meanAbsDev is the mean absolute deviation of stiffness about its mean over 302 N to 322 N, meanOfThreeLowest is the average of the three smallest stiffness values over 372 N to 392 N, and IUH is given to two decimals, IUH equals 1.42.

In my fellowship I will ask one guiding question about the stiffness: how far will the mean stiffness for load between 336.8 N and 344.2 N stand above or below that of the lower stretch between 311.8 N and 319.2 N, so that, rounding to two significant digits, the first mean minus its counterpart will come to -0.15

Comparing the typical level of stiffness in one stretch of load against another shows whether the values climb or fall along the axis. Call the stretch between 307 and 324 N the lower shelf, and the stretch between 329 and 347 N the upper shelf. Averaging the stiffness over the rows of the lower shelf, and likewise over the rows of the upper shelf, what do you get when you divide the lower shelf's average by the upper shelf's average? 1.06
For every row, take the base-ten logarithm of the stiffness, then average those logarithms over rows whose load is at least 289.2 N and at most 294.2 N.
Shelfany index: 0.173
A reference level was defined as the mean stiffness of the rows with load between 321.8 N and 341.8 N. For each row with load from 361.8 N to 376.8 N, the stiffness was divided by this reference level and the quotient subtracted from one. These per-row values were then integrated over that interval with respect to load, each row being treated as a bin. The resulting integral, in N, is 1.6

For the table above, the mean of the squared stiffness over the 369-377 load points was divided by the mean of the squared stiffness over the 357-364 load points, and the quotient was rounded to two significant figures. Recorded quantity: 1.0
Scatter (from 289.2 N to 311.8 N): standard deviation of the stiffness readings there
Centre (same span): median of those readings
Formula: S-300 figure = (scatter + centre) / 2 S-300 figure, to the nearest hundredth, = 0.75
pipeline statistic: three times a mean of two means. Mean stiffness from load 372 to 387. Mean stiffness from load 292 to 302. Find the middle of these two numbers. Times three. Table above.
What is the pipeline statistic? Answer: 4.36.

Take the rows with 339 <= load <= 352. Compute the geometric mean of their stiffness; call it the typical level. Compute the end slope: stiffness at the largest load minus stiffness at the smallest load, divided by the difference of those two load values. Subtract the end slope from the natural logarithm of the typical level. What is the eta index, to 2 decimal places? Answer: 0.28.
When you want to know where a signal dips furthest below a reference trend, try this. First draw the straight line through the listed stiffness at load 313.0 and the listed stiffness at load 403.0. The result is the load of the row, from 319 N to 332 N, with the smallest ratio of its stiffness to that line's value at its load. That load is 325.5 N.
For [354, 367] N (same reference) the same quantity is 355.5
